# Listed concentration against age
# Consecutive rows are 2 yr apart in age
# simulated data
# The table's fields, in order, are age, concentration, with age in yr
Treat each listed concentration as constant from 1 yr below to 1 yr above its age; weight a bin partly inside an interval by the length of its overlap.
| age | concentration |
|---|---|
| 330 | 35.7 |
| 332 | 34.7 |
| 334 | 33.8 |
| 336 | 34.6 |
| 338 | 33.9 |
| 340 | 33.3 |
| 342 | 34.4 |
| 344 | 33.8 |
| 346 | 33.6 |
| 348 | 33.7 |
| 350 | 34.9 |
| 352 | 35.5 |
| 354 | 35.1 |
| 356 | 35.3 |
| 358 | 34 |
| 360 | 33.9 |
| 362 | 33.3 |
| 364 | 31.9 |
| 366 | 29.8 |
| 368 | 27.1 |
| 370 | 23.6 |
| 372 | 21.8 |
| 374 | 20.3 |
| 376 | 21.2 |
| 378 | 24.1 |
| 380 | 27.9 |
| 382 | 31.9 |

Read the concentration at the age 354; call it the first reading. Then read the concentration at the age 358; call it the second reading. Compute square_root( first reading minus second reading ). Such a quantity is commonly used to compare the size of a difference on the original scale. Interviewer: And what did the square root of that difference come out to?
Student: 1.0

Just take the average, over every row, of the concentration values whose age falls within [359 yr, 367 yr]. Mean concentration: 32.2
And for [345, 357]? 34.7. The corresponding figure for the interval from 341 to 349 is 33.9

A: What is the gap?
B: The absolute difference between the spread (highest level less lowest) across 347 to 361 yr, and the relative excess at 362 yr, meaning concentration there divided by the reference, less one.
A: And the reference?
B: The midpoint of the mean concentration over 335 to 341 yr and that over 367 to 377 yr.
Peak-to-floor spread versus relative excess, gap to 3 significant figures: 1.63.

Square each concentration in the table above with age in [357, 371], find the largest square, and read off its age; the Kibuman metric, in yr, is 358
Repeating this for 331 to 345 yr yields 332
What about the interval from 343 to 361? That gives 352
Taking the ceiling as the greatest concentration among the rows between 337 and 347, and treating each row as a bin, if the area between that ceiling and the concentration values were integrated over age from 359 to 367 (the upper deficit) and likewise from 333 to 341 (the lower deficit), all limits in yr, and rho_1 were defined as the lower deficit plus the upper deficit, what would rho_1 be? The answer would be 21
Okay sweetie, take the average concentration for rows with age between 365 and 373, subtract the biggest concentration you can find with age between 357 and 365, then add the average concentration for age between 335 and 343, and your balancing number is 25.6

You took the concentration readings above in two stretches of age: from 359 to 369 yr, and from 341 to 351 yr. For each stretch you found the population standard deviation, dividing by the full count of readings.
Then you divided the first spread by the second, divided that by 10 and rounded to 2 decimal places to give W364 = 0.50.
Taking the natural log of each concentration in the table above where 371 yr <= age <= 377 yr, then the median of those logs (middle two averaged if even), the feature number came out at 3.05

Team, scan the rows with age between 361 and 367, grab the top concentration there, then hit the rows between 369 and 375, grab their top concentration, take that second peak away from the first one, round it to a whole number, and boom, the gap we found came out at 10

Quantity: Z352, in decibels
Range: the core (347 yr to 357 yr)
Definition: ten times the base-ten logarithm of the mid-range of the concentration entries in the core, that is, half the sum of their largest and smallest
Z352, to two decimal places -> 15.39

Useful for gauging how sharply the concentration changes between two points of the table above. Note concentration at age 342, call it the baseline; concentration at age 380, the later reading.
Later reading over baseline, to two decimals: 0.81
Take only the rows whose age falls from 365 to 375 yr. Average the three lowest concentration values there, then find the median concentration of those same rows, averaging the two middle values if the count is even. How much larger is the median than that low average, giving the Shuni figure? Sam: 1.7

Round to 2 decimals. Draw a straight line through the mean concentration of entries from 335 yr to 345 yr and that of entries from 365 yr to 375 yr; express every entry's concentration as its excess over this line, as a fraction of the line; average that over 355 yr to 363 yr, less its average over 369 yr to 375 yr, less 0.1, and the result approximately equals 0.20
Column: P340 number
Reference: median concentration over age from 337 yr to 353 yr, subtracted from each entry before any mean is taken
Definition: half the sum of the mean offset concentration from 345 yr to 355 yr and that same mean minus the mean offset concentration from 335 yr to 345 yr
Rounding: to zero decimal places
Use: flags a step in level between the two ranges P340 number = 1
